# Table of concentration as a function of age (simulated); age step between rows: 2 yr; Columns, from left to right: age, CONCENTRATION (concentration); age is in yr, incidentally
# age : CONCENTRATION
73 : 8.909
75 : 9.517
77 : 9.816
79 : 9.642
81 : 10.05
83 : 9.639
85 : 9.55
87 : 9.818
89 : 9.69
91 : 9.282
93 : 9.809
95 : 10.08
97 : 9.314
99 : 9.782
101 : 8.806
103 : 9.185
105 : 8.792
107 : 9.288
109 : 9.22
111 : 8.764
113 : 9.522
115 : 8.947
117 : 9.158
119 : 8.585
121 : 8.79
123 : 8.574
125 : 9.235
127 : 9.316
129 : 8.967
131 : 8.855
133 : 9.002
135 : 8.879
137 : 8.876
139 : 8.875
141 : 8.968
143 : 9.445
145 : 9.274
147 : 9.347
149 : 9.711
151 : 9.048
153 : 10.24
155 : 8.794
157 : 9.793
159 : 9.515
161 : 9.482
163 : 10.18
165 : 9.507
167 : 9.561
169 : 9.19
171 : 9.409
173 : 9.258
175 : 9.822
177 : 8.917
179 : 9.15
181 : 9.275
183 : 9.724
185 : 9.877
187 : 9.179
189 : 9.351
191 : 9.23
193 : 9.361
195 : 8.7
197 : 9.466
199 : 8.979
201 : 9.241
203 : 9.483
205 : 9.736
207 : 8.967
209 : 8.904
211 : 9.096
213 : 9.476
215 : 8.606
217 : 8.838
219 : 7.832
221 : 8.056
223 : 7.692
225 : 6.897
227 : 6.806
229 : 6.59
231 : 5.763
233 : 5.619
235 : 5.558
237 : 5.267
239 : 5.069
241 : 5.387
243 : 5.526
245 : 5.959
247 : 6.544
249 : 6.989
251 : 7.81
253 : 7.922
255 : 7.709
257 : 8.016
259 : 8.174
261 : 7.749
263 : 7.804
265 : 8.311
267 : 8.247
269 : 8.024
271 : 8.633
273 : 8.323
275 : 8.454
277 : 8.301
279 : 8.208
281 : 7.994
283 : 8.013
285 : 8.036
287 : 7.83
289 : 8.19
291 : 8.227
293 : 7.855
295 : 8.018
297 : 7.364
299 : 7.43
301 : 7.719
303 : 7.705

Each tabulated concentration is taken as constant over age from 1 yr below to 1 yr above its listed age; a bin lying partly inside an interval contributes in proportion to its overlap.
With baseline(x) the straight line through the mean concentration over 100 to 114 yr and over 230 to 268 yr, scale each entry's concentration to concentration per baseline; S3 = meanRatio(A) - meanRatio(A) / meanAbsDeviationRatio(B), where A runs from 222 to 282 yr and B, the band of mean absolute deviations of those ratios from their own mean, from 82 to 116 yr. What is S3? -38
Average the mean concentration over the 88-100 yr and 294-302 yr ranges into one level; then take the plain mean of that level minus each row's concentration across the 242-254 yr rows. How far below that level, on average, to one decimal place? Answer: 1.9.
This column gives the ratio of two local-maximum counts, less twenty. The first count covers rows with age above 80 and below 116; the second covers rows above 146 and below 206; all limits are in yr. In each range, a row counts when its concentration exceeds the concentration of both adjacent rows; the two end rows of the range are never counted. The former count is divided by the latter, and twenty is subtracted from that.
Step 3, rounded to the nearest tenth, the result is -19.5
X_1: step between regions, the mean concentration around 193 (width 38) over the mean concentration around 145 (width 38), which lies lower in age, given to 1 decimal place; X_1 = 1.0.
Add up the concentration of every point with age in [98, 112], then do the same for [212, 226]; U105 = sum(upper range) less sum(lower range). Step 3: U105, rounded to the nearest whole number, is -6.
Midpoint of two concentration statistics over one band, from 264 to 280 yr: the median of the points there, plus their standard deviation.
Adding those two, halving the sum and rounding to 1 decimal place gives 4.2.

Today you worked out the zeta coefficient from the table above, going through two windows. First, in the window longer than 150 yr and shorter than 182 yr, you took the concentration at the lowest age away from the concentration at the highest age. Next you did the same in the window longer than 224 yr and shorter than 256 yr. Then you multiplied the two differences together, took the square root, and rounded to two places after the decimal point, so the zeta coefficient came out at 0.43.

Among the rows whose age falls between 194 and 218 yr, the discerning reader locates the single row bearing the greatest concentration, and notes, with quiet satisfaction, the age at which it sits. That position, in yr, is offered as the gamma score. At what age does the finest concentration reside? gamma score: 205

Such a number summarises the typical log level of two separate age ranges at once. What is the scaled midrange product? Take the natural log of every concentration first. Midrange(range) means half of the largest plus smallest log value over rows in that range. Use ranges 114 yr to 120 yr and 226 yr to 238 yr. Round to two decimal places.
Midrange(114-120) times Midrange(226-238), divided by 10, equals 0.39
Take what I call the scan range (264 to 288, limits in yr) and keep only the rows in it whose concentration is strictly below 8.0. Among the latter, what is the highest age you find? 287 yr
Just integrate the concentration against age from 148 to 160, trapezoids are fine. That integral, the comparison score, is 114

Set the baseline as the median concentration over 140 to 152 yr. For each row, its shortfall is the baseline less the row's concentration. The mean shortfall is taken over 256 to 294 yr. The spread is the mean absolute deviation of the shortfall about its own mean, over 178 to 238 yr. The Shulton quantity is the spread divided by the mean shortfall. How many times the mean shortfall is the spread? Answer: 0.98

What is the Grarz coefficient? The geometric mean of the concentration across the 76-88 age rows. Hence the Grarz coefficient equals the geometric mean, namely 9.75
